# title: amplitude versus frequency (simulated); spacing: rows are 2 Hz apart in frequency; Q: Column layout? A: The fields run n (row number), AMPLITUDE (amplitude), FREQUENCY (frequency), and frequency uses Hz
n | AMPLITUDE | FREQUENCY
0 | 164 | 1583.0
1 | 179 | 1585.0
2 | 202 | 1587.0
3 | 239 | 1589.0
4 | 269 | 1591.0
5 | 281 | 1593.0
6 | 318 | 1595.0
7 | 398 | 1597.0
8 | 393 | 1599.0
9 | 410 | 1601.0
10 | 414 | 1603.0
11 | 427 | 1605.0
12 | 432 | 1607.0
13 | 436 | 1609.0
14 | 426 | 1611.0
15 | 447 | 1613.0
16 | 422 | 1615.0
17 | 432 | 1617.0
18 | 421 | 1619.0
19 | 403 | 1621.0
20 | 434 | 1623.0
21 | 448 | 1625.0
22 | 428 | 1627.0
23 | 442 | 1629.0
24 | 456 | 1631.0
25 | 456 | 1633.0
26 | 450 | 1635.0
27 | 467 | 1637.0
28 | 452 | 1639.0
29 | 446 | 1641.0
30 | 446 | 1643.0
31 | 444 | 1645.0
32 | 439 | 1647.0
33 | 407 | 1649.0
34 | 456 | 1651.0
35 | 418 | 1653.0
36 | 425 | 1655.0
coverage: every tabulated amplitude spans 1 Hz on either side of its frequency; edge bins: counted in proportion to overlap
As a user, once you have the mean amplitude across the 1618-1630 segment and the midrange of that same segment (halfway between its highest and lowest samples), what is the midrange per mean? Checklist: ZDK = 0.99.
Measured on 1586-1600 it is 1.00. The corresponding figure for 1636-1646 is 1.01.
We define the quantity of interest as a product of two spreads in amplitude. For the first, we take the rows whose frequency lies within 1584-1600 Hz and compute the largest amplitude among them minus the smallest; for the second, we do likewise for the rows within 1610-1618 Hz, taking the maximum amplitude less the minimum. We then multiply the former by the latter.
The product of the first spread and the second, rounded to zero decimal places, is 5475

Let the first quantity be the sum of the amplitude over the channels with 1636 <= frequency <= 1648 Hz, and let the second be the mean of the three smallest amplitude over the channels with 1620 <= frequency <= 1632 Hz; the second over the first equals 0.157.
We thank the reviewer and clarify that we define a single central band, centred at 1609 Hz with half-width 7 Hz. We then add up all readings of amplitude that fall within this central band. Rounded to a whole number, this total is 3004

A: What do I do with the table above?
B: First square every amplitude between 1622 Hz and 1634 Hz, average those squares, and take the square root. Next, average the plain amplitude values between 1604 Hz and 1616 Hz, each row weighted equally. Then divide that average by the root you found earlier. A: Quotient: 0.97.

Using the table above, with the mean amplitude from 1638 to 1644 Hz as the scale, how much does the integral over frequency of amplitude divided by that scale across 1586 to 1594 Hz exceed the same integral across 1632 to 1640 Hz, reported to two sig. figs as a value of -3.7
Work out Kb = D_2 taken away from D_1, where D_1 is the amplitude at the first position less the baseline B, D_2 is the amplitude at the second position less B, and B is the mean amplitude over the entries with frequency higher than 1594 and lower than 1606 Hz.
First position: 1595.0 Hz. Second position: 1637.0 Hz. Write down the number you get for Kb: -149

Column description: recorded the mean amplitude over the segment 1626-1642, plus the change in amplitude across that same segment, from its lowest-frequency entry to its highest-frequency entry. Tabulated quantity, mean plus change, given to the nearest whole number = 468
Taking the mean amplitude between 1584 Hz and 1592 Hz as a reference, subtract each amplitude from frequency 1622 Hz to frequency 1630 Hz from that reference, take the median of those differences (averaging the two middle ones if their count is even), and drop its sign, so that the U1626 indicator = 216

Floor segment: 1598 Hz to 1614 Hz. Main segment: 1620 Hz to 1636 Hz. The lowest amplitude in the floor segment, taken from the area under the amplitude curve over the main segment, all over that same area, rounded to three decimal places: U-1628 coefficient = 0.944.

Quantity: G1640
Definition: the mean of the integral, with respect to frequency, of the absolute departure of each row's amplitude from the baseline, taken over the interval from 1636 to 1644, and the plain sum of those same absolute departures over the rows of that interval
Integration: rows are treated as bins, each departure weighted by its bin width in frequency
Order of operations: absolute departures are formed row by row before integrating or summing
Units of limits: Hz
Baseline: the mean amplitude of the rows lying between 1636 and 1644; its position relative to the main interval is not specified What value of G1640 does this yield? 43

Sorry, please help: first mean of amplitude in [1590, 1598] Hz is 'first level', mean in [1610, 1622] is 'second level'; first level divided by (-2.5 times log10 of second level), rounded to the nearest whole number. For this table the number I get -48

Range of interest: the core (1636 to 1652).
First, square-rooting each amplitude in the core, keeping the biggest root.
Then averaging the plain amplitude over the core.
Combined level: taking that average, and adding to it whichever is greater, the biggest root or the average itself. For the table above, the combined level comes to 889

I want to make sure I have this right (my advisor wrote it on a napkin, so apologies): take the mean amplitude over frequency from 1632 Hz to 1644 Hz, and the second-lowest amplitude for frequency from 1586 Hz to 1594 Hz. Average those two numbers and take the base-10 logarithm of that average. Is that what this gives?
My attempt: 2.54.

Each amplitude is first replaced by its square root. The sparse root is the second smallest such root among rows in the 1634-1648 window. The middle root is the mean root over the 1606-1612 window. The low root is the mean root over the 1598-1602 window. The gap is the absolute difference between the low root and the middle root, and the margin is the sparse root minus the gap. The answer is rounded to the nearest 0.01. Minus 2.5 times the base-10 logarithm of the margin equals -3.27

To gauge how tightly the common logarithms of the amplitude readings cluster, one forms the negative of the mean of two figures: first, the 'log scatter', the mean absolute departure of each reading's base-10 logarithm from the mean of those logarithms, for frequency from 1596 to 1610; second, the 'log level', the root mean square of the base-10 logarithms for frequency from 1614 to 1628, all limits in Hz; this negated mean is -1.32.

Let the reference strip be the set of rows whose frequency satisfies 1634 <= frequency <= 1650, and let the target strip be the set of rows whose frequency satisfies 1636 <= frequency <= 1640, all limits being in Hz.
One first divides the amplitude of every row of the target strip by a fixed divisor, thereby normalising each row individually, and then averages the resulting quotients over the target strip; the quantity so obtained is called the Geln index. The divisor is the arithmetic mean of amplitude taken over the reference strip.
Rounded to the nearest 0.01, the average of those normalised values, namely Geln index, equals 1.04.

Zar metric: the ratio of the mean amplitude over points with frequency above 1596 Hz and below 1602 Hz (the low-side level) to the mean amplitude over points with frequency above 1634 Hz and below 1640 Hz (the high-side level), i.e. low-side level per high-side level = 0.88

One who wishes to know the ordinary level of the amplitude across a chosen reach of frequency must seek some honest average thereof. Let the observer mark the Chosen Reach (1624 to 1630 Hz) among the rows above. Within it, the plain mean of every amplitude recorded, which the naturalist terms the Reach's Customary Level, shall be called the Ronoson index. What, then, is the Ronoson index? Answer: 439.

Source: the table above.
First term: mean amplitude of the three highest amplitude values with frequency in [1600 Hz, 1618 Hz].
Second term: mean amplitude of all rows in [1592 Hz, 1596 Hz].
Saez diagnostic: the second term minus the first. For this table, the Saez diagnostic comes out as -139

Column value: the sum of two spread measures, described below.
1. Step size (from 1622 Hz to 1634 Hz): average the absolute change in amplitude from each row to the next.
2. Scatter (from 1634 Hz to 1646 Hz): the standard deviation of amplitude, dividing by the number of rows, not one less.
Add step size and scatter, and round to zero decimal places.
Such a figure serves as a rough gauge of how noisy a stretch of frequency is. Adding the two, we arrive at 20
